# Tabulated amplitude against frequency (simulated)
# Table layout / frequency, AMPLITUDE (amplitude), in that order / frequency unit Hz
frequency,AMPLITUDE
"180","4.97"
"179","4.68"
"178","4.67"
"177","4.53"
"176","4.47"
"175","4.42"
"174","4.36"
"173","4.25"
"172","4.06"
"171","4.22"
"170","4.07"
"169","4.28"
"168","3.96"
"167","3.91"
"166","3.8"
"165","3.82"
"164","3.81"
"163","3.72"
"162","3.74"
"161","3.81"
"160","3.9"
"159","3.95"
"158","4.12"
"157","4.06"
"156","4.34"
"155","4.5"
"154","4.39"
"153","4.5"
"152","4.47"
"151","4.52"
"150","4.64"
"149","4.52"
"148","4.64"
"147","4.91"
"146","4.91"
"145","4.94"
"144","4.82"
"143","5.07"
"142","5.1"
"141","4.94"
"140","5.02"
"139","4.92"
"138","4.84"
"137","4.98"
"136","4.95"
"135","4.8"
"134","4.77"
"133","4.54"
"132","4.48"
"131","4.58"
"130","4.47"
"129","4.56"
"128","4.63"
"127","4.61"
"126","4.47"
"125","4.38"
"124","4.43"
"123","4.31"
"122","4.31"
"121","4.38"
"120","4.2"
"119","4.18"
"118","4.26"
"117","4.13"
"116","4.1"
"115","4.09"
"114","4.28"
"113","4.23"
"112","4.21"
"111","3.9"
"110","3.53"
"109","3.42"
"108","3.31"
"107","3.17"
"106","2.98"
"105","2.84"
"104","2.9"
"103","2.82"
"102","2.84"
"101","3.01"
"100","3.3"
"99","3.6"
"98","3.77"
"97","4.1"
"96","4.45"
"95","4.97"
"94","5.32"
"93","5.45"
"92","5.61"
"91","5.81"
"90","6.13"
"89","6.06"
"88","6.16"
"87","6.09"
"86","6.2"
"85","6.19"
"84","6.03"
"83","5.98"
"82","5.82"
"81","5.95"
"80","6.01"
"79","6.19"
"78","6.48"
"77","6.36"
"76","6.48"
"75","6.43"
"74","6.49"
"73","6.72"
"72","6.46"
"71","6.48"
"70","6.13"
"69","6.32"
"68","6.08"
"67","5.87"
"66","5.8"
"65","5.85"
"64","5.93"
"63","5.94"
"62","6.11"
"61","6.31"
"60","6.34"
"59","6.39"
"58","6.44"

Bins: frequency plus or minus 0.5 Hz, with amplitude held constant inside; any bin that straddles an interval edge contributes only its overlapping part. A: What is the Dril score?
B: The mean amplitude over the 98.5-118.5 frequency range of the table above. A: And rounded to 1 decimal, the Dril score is 3.5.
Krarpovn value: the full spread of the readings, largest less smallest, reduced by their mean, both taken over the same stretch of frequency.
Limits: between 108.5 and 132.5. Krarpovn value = -3.0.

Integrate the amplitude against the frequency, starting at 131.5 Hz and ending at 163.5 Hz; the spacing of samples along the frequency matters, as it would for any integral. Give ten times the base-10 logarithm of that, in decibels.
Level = 21.6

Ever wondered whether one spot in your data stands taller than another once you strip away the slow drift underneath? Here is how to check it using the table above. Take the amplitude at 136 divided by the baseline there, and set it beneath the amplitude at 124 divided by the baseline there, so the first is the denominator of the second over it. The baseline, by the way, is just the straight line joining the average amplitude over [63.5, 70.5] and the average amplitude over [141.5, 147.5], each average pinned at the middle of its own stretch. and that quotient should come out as 0.87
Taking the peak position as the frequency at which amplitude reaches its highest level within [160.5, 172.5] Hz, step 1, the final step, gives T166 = 169 Hz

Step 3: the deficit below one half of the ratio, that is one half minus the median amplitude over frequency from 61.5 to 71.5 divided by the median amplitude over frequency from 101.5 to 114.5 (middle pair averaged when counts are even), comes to -1.32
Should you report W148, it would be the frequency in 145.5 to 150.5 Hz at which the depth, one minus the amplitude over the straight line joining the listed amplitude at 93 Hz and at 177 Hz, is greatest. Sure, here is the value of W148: 149 Hz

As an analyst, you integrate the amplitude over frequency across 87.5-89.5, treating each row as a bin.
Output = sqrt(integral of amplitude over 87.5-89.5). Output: 3.50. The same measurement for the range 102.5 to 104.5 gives 2.39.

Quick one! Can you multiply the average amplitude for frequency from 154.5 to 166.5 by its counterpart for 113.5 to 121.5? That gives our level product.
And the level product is 17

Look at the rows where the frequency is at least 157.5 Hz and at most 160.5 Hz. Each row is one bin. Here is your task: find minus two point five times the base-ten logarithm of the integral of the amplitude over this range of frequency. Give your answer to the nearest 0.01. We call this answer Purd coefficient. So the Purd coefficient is -2.70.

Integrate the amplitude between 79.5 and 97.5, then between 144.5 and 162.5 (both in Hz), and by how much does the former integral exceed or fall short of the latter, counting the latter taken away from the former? 23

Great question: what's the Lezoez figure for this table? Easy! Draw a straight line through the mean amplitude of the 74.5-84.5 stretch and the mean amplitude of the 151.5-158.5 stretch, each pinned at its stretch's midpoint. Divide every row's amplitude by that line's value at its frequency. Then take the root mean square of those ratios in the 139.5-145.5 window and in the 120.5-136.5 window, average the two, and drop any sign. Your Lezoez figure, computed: 0.99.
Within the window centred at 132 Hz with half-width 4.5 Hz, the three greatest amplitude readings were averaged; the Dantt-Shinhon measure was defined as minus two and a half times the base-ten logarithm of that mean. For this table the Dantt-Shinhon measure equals -1.71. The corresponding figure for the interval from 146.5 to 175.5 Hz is -1.69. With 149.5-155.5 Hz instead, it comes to -1.65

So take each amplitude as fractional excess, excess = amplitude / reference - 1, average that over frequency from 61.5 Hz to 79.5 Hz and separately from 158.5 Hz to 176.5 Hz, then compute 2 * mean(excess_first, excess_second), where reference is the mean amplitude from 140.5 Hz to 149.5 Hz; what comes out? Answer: 0.11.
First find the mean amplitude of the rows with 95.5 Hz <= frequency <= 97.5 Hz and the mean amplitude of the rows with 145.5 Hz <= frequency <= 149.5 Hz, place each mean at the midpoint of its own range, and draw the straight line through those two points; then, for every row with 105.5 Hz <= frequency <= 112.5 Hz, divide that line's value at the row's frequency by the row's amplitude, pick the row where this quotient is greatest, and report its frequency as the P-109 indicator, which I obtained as 106 Hz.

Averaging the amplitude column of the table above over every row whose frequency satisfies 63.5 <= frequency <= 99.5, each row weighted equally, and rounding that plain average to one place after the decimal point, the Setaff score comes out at 5.8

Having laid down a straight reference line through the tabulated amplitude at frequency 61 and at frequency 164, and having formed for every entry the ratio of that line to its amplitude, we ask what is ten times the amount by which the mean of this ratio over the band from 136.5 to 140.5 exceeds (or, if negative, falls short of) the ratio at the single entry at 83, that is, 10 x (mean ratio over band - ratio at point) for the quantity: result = -0.69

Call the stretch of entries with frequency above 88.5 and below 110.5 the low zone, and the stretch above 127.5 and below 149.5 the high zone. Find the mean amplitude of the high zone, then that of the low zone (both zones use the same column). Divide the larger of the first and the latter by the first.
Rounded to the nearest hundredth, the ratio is 1.00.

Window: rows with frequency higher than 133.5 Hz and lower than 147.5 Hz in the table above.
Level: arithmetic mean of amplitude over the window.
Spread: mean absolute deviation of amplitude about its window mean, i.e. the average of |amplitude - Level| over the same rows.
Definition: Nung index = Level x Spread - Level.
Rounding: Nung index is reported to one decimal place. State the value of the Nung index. -4.6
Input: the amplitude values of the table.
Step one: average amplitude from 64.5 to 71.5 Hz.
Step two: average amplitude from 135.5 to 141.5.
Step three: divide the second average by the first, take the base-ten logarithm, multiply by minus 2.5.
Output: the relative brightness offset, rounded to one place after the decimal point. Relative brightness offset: 0.2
